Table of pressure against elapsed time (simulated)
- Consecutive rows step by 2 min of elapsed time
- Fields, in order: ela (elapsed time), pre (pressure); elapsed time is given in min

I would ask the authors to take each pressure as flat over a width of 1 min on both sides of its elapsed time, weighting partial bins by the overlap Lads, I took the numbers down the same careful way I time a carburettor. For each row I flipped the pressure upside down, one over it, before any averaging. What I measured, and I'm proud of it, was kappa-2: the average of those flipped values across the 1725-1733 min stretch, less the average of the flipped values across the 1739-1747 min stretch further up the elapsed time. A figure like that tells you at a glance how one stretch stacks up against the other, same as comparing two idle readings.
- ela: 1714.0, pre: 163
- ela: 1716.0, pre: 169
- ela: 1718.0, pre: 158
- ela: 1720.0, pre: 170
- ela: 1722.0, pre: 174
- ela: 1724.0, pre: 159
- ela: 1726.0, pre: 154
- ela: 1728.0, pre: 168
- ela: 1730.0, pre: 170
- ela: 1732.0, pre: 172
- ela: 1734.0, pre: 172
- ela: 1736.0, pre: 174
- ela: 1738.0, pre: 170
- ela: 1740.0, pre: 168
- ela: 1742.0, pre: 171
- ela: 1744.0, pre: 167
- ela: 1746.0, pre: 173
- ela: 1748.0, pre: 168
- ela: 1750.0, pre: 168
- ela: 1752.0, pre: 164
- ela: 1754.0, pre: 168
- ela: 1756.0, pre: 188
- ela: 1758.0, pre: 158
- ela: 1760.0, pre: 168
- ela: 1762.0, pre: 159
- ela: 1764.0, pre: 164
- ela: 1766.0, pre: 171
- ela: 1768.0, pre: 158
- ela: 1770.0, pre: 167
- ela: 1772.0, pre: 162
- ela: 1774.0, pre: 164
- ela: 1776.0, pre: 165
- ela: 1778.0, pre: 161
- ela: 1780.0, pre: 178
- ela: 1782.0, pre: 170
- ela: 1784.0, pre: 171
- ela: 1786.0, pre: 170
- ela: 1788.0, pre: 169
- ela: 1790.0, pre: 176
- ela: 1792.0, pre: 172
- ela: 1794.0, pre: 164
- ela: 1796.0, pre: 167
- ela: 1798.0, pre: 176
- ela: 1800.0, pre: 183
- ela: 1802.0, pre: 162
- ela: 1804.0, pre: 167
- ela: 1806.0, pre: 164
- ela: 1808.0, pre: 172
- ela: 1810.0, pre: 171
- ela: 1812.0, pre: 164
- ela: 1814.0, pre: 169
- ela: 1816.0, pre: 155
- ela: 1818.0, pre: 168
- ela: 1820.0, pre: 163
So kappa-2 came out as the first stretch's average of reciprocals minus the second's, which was 0.0001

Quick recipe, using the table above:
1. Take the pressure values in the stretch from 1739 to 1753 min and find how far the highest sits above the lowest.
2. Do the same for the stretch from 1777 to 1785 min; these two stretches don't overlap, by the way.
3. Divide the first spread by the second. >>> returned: 0.53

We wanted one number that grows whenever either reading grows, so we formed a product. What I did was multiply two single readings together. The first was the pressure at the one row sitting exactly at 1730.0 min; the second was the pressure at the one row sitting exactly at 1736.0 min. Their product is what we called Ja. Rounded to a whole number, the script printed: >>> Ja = 29580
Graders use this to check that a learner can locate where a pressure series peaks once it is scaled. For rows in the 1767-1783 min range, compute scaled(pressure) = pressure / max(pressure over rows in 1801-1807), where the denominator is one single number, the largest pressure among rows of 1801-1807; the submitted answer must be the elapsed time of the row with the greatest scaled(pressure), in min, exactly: 1780.0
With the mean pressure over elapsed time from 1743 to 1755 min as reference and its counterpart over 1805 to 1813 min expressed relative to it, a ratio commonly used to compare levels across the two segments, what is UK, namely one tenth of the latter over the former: 0.0999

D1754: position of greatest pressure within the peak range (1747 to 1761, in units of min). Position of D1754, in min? 1756.0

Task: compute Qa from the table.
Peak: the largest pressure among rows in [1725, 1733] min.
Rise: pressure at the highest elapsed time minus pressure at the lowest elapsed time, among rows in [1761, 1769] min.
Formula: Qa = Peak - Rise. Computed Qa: 173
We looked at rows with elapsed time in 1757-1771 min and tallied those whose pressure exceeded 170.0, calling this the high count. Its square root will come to 1.00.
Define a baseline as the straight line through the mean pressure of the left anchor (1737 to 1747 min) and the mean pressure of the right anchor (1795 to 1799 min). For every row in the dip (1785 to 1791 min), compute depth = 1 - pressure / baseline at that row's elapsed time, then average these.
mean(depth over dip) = 0.00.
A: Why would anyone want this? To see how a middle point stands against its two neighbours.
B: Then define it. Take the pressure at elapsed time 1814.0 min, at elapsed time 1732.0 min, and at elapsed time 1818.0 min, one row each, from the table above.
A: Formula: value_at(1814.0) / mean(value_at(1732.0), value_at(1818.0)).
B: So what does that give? 0.99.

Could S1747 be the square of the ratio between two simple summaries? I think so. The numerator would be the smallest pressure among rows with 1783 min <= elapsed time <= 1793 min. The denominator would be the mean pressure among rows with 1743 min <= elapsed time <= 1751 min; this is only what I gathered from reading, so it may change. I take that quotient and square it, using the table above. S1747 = 1.00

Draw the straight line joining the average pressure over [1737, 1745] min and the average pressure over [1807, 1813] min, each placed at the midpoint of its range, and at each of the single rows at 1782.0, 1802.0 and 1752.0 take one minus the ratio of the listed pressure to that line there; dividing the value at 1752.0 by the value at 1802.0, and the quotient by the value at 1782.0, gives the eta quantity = -121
